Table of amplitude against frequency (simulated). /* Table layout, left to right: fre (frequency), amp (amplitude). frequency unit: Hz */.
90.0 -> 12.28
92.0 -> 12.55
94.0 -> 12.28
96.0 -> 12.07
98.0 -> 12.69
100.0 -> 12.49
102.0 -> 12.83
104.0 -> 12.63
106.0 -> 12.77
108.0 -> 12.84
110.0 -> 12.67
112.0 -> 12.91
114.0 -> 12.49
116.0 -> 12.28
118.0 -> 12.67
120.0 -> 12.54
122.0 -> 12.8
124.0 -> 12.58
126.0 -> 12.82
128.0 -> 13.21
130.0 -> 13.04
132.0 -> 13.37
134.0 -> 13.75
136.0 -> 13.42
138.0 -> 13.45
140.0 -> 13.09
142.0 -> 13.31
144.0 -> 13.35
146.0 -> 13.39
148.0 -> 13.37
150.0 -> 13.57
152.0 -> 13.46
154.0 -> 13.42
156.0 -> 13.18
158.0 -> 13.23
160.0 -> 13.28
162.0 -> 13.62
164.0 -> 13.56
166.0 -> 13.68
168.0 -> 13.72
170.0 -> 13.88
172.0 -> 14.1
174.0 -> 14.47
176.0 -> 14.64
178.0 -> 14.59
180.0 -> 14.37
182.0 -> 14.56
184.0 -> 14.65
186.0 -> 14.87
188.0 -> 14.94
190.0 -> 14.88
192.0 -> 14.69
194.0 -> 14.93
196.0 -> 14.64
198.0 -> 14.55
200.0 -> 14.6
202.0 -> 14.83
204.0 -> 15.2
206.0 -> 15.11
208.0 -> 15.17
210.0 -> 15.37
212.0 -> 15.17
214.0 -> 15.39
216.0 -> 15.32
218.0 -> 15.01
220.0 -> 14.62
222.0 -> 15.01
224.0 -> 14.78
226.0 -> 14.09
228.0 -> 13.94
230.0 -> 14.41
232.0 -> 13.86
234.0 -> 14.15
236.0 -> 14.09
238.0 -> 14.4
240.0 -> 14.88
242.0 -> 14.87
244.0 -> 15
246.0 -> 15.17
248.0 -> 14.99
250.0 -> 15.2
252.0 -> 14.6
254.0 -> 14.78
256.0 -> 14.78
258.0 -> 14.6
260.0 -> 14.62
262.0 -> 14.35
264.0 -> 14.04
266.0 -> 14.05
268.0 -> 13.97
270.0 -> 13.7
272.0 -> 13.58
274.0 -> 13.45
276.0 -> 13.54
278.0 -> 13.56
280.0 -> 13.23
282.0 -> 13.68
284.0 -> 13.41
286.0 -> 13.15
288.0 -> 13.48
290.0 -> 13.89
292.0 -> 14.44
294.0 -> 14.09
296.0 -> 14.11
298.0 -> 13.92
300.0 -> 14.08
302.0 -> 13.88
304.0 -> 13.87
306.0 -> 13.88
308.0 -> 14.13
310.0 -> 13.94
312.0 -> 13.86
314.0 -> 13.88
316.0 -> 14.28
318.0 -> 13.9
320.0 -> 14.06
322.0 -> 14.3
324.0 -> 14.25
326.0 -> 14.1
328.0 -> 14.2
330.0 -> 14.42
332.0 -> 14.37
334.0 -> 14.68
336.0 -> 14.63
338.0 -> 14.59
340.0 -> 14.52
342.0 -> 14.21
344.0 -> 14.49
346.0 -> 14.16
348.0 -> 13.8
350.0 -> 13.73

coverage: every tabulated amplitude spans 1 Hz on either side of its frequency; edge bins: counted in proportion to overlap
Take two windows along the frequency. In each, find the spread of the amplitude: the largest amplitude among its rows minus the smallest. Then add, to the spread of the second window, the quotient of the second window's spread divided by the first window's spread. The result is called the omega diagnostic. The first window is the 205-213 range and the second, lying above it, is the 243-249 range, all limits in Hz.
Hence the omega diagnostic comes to 1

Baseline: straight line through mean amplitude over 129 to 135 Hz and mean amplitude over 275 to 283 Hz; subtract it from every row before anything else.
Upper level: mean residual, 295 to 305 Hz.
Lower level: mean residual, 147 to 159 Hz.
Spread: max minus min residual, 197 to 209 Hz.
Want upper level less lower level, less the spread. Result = -0.2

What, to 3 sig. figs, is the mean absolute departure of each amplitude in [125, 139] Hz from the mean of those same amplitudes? 0.232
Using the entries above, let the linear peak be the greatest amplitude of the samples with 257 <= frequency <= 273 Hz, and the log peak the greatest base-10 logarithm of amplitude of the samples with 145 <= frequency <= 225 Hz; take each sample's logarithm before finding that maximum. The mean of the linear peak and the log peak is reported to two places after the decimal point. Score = 7.90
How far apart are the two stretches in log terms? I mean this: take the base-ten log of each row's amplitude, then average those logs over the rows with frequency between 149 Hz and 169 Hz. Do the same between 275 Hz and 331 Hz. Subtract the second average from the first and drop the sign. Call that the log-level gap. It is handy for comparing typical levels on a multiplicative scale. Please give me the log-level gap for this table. 0.014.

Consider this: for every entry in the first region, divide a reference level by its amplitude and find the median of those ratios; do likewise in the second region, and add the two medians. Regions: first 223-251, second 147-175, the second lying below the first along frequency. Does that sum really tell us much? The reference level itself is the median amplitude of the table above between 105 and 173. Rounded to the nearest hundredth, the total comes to 1.89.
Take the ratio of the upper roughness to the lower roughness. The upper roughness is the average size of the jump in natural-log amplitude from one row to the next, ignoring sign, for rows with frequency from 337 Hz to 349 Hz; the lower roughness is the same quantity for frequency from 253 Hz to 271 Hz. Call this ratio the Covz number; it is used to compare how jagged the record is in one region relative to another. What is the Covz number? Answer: 1.9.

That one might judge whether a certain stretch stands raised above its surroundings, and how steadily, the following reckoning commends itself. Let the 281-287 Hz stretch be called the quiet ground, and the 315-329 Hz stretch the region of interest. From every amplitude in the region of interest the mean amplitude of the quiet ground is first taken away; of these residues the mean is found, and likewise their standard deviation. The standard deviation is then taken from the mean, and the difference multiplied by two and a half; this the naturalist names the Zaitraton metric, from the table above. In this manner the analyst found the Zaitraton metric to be 1.5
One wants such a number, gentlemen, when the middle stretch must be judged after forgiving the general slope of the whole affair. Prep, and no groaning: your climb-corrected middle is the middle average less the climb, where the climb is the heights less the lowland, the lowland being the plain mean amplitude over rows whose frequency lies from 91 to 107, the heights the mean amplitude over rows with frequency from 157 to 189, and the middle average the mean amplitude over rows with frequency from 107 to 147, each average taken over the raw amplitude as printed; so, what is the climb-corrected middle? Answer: 11.4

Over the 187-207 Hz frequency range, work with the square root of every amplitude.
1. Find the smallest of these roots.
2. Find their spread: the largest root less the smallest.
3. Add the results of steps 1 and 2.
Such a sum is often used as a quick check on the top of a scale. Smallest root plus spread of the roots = 3.90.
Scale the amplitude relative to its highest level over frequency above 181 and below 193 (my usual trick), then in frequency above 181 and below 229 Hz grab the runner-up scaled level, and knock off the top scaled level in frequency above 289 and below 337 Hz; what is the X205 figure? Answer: 0.046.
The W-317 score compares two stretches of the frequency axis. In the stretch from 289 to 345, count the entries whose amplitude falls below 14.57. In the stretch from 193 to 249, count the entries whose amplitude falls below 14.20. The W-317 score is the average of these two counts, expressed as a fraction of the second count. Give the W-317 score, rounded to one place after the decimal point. 3.0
